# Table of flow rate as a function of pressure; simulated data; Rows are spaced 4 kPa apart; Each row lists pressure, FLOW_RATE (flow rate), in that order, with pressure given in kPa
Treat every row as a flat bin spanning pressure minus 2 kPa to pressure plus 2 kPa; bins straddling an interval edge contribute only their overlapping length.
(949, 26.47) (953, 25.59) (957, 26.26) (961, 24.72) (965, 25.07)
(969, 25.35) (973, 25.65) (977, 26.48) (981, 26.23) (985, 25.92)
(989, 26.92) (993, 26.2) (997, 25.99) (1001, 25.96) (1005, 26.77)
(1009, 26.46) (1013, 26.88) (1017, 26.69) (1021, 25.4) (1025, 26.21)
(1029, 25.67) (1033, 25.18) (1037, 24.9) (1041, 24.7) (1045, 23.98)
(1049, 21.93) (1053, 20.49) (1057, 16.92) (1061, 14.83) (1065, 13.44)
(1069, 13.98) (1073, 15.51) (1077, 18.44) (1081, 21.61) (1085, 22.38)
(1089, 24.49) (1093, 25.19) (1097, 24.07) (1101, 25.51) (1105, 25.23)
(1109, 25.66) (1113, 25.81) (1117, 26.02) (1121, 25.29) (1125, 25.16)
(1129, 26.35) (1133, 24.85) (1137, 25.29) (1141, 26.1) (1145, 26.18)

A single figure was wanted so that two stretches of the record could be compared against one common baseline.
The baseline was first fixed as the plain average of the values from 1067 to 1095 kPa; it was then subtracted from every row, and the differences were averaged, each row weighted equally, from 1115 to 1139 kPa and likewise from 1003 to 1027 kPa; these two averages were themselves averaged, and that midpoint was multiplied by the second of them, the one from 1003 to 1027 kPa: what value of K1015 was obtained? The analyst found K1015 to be 35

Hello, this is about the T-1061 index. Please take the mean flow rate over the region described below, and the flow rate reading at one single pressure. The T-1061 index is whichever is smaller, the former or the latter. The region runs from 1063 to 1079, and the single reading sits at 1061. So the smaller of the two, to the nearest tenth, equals 14.8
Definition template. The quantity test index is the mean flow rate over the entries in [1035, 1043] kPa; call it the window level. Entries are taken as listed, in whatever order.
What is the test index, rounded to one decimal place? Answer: 24.8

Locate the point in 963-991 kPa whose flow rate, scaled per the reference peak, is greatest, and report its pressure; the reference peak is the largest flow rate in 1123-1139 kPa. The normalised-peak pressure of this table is 989 kPa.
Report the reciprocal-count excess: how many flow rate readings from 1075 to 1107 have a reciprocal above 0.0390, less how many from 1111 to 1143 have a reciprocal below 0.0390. 4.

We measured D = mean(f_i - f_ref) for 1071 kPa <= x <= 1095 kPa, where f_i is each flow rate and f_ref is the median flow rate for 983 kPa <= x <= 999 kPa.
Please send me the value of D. -4.8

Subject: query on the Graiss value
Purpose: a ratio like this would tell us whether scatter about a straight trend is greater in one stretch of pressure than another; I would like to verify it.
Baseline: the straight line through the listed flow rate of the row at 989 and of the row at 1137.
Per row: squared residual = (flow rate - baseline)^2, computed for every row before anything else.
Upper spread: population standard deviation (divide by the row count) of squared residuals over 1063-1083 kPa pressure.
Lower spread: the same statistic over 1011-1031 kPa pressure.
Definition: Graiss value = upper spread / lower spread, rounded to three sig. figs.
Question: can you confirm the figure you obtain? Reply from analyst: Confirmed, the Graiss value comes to 103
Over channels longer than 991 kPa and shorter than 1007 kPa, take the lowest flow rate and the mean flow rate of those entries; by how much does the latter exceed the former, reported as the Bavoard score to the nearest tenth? 0.3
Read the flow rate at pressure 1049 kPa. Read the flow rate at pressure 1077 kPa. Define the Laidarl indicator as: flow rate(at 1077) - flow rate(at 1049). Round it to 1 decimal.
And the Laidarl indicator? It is -3.5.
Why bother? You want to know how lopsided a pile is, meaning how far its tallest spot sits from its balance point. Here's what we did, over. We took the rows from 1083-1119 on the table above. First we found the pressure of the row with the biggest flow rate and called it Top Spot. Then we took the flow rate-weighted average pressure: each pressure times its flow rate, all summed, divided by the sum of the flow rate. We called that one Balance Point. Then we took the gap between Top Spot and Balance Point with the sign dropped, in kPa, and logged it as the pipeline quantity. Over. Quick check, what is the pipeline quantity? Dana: 15.6 kPa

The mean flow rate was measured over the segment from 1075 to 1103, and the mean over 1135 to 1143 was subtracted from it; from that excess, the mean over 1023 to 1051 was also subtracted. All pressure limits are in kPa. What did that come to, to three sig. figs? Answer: -27.2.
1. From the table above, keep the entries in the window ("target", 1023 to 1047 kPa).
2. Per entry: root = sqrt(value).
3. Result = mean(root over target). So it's 5.01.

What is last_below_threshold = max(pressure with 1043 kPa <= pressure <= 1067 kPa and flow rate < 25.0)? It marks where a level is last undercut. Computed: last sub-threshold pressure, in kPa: 1065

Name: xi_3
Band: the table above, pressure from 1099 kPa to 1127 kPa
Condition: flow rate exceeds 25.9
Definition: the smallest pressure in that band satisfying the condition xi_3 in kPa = 1117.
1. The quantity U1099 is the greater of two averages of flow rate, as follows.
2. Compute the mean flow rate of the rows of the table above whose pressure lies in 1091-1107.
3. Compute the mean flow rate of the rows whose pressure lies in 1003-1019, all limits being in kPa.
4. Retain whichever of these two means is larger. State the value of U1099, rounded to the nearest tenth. 26.7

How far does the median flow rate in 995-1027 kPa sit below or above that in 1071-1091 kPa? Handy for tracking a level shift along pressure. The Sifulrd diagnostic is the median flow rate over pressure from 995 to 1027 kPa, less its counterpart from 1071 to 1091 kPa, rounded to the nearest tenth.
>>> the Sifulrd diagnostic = 4.7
